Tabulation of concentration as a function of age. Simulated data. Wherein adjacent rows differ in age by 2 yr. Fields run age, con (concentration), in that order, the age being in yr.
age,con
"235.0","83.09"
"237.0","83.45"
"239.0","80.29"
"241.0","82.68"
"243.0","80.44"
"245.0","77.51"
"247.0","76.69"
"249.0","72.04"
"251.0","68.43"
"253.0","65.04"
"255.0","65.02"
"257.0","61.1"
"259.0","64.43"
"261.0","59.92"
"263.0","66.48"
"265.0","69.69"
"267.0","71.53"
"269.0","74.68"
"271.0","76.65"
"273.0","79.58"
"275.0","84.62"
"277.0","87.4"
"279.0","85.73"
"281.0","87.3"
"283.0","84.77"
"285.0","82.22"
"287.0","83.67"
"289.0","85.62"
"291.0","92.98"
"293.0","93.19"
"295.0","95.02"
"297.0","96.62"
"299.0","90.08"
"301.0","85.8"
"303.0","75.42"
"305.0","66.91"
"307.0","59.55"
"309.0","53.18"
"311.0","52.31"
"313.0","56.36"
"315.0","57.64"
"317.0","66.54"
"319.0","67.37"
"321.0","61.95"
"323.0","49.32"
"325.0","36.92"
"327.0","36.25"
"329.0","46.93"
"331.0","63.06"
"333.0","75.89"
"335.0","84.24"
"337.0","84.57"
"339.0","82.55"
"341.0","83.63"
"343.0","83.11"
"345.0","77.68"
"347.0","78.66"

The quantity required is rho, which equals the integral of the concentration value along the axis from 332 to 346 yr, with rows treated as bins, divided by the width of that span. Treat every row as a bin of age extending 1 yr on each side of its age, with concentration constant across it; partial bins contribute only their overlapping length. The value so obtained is 82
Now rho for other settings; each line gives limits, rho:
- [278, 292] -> 86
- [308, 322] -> 59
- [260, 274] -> 71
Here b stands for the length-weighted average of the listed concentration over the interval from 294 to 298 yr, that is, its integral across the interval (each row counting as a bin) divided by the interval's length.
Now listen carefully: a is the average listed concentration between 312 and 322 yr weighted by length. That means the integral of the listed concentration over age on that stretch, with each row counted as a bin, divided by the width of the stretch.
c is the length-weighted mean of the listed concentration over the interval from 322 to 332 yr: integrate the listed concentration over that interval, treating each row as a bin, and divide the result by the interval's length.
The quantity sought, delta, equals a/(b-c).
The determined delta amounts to 1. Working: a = 62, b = 96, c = 46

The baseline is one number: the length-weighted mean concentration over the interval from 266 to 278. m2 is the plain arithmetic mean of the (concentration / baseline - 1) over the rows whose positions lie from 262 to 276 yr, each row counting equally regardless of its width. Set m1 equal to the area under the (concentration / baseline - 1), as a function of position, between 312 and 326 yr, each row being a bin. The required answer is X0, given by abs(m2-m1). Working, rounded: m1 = -4.0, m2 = -0.05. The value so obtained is 3.9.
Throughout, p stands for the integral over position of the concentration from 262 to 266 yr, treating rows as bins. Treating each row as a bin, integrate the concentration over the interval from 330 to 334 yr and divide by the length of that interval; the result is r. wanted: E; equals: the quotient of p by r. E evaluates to 3.92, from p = 272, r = 69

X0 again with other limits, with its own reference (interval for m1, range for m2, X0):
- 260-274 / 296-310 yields 1.3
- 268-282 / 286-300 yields 0.4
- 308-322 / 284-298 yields 3.6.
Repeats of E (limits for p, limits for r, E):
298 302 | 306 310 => 6.24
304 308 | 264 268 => 3.58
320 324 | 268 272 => 2.94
